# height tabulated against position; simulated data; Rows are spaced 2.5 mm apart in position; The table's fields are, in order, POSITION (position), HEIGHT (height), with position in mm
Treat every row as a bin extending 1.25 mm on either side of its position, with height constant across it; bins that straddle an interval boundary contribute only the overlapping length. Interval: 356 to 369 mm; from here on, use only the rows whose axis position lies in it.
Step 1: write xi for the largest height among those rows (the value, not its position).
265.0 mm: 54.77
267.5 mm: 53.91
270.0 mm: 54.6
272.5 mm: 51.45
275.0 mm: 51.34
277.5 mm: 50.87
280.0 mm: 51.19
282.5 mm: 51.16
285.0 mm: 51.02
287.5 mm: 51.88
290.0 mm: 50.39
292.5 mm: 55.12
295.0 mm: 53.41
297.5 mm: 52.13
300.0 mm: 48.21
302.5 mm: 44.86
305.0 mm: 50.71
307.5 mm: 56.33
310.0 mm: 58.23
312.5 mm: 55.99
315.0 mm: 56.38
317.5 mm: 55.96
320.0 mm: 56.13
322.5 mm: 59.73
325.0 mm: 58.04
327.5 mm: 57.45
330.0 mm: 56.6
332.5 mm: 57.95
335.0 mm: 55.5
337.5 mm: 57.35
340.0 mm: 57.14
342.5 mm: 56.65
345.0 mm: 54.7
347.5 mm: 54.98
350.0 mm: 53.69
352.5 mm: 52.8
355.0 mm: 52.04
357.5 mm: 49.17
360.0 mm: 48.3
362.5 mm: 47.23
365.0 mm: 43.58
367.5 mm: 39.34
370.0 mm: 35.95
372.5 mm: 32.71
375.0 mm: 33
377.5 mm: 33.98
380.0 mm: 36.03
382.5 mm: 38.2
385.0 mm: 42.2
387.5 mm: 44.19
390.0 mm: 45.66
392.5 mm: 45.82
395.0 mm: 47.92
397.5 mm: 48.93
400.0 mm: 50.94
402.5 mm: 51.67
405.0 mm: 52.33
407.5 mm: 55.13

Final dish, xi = 49.17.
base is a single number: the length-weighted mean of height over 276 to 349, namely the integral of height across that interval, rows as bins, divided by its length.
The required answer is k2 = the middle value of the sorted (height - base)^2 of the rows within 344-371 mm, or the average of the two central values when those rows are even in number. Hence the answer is 27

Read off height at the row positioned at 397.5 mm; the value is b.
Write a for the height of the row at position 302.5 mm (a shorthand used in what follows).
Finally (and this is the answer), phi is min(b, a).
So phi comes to 45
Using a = 44.86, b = 48.93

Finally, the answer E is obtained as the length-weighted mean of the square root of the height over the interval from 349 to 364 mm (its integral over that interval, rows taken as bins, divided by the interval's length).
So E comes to 7.1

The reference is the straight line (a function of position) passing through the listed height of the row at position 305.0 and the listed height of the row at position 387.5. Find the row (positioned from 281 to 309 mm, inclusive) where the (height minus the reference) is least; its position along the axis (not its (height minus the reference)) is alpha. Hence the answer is 302.5 mm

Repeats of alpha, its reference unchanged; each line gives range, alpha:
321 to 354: 352.5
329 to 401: 372.5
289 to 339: 302.5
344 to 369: 367.5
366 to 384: 372.5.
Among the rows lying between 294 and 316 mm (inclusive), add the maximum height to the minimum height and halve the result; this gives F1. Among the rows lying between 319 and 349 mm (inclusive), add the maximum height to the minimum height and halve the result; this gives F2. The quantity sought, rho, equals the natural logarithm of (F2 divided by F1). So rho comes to 0.10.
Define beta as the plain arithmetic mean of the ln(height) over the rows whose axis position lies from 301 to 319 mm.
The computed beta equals 3.99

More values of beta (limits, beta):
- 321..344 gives 4.05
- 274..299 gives 3.95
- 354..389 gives 3.71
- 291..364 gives 3.99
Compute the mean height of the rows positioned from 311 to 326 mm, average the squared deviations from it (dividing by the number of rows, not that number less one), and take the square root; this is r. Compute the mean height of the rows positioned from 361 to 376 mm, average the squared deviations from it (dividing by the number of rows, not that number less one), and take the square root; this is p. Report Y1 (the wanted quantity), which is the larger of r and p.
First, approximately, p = 5.4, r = 1.4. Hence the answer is 5.4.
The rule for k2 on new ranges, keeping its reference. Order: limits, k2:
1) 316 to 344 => 8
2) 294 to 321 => 4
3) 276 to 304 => 10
